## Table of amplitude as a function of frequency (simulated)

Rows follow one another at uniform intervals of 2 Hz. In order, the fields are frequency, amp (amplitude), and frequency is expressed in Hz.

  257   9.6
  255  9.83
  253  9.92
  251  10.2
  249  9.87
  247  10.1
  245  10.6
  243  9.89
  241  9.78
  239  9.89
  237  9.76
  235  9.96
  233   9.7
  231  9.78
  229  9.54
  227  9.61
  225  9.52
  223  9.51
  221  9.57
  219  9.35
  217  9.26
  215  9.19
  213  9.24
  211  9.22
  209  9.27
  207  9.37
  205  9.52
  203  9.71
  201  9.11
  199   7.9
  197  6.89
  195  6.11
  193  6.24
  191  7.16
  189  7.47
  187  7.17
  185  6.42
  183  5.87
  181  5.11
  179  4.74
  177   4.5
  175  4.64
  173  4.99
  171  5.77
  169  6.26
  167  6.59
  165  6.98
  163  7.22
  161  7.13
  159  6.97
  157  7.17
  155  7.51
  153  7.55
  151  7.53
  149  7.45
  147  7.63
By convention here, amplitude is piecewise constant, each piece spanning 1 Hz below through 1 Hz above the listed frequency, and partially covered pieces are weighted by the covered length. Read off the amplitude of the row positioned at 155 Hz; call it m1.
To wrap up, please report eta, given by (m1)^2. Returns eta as 56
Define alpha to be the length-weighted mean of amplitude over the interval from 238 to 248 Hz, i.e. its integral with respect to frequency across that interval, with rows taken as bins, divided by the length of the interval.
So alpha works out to 10.1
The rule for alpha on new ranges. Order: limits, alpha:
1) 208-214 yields 9.2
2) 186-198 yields 6.8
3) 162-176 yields 6.1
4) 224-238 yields 9.7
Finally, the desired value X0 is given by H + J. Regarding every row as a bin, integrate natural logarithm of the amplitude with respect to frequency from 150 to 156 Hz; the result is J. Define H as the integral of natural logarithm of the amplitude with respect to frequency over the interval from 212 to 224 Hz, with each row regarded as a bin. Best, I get 39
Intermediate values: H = 27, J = 12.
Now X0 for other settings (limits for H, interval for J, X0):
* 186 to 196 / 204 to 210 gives 33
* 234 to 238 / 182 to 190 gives 24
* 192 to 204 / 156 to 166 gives 44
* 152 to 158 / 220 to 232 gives 39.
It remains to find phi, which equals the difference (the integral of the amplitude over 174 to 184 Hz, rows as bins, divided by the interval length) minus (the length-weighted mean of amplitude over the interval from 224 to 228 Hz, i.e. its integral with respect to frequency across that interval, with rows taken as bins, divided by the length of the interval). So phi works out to -4.6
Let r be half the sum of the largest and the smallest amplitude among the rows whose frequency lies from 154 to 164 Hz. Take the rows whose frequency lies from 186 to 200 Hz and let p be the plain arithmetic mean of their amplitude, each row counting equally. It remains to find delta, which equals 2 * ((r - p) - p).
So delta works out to -13.5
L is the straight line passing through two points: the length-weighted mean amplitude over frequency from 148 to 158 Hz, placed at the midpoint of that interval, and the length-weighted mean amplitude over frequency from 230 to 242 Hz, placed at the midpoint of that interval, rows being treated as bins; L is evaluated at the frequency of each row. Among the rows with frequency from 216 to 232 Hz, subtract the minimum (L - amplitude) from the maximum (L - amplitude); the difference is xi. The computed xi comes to 0.3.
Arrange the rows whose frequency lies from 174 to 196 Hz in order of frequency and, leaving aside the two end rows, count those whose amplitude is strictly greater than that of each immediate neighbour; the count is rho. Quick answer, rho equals 1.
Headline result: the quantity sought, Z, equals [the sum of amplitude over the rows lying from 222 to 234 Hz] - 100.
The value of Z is -42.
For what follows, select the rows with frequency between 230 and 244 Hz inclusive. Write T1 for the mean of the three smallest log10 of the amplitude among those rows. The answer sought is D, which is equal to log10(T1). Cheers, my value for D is 0.00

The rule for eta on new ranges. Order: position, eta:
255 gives 97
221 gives 92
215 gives 84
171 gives 33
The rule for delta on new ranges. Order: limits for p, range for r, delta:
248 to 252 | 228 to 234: -20.8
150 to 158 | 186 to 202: -14.5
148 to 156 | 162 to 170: -16.6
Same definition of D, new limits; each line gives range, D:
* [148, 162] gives -0.07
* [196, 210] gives -0.05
